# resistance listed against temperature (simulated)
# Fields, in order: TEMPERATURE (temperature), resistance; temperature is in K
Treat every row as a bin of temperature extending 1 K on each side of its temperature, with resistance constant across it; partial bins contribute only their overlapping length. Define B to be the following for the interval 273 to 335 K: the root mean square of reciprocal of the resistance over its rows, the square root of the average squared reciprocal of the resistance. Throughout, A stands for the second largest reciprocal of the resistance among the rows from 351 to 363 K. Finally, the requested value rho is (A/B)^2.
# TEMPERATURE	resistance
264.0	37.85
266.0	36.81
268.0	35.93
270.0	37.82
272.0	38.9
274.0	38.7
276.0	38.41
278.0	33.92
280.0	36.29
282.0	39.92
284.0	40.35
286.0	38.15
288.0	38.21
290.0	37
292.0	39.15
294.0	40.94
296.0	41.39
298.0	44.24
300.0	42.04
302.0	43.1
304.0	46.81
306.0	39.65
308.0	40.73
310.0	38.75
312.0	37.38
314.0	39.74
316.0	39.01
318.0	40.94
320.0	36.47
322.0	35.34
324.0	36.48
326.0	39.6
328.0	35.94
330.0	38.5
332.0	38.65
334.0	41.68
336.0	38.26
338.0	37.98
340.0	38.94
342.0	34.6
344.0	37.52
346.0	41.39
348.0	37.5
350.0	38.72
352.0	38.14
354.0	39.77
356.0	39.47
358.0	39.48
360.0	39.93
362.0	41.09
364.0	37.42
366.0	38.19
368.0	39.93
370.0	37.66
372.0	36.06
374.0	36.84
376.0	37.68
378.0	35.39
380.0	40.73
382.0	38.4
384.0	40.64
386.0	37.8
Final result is 0.98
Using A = 0.0253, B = 0.0256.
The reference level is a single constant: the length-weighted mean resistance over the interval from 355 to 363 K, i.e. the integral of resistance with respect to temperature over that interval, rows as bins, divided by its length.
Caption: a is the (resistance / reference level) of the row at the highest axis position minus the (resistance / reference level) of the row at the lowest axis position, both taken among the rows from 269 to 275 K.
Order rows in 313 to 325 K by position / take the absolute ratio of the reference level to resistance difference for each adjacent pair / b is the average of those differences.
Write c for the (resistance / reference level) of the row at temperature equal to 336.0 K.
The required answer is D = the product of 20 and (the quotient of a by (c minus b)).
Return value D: 0.49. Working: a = 0.022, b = 0.051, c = 0.96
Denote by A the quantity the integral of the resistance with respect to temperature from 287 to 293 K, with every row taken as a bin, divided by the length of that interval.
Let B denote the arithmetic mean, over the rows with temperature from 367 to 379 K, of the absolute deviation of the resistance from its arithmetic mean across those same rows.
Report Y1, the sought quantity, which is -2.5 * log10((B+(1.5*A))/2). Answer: -3.66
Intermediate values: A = 38.1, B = 1.2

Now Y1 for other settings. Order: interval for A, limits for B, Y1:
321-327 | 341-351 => -3.64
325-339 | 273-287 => -3.69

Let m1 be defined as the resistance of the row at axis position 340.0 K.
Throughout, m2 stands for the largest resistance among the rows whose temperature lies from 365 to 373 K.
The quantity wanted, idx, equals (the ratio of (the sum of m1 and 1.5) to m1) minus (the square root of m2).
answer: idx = -5.280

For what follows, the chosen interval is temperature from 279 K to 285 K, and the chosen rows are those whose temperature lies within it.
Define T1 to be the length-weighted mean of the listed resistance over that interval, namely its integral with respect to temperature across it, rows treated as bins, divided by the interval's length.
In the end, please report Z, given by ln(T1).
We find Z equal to 3.66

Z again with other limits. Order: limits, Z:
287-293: 3.64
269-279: 3.63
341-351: 3.64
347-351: 3.64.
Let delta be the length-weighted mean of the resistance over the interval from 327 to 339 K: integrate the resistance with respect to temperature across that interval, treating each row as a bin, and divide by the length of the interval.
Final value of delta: 39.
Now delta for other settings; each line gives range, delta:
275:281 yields 36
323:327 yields 38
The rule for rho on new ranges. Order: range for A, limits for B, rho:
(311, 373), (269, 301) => 1.21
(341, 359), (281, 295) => 1.08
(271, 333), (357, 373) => 1.19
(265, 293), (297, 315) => 1.31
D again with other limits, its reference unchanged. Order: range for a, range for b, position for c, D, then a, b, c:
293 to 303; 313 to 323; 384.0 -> 1.12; 0.054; 0.055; 1.02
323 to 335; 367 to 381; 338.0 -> 2.93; 0.130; 0.062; 0.95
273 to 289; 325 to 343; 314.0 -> -0.26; -0.012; 0.063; 0.99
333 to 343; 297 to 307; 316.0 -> -3.93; -0.177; 0.075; 0.98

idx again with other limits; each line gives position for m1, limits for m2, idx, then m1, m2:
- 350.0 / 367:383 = -5.343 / 38.72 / 40.73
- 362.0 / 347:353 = -5.186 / 41.09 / 38.72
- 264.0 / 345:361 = -5.394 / 37.85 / 41.39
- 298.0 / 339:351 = -5.400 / 44.24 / 41.39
